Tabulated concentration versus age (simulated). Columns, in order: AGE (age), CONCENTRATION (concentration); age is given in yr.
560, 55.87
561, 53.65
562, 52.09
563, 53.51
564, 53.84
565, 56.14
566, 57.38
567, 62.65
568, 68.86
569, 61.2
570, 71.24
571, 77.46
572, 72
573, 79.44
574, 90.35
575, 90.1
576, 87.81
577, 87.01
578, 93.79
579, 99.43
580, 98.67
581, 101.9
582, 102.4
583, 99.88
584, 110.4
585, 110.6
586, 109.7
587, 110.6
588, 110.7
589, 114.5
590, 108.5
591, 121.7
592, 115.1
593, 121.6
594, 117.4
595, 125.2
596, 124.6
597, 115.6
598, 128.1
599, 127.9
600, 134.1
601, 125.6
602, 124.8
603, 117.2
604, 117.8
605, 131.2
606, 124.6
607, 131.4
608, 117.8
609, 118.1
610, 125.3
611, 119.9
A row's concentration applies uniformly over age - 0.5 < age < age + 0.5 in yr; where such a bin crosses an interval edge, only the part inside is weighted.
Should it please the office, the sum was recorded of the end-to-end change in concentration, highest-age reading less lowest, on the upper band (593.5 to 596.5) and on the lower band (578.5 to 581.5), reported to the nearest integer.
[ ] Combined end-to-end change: 10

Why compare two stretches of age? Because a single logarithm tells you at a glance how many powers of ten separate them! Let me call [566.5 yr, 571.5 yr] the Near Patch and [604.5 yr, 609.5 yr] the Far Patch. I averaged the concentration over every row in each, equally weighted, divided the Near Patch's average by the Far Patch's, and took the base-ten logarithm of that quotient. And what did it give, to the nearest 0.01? -0.26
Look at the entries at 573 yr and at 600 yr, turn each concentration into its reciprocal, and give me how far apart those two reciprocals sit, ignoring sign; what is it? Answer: 0.0051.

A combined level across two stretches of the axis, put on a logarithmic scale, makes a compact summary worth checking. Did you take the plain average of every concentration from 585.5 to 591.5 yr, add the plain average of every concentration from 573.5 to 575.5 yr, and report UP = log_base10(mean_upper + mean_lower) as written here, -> 2.31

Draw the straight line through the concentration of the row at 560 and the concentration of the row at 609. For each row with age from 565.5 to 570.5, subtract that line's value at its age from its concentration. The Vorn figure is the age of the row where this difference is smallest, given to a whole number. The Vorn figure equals 566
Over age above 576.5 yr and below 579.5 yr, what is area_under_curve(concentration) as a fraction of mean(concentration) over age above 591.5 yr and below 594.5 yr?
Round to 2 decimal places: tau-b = 2.37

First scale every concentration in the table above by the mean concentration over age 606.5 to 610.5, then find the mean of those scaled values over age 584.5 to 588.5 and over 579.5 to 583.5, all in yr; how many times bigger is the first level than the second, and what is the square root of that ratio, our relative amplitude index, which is 1.05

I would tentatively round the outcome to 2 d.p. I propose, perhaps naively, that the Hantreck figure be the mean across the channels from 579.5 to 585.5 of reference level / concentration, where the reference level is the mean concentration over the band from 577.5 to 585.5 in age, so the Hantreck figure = 0.98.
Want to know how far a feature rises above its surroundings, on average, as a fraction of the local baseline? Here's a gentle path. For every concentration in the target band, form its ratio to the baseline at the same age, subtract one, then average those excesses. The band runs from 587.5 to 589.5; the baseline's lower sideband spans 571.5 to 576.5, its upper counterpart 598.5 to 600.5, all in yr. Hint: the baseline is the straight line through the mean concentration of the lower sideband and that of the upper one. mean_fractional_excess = 0.017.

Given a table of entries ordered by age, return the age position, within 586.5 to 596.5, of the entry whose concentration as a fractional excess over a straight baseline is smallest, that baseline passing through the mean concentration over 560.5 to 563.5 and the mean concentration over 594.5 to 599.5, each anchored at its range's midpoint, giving 590 yr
